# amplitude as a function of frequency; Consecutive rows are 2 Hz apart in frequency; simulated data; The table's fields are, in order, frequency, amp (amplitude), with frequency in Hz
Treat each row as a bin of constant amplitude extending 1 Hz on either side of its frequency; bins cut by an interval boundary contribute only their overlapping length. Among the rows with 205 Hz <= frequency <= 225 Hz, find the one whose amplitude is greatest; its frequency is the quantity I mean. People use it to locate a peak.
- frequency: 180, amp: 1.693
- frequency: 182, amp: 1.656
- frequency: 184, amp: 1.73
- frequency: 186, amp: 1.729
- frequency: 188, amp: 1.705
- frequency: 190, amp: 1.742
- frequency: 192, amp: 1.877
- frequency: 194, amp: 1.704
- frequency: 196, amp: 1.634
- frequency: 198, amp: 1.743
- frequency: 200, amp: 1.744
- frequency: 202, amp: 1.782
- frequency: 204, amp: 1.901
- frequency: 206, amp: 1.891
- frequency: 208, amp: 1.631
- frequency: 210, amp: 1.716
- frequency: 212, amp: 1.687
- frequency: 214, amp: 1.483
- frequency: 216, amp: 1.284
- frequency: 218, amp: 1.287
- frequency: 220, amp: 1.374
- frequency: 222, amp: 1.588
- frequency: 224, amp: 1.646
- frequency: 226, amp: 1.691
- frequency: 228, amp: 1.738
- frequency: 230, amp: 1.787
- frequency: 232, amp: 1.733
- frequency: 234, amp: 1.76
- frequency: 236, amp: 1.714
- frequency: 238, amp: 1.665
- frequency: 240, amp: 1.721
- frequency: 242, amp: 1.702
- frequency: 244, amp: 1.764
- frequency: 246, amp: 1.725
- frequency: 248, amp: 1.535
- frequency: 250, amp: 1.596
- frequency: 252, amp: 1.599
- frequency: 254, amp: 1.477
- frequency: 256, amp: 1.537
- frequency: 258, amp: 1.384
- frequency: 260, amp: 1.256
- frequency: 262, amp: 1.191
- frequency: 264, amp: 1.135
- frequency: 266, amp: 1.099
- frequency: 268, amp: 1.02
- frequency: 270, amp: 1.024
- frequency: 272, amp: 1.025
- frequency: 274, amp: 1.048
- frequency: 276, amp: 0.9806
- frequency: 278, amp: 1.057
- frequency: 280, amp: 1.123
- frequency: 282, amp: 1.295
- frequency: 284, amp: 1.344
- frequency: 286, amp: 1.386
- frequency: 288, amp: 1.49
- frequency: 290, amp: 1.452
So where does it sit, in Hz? 206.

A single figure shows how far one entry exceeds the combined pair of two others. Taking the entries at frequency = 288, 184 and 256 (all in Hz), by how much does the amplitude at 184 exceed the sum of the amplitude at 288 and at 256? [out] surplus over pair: -1.3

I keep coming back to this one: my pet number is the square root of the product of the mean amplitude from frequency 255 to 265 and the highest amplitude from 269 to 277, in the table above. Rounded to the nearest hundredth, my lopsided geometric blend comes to 1.17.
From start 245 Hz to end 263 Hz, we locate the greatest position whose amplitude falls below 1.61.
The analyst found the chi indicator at 262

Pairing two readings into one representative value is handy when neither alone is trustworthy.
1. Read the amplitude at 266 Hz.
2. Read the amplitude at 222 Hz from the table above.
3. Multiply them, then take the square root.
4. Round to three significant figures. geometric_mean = 1.32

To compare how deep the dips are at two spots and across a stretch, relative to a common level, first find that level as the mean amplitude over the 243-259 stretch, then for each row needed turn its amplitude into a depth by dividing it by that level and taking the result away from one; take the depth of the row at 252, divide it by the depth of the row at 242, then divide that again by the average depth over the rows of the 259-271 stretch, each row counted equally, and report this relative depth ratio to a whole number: 1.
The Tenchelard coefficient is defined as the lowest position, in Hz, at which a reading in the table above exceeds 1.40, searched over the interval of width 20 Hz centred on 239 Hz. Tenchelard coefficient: 230 Hz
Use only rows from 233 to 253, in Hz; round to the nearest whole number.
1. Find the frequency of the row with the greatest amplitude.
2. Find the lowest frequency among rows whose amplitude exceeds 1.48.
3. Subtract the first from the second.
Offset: -10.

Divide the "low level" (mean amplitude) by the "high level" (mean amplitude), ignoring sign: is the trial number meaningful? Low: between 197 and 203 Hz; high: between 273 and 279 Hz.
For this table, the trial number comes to 1.7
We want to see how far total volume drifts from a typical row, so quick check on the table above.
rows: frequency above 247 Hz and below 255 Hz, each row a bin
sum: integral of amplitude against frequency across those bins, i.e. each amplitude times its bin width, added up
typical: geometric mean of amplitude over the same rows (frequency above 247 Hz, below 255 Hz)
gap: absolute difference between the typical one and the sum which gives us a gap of 10.9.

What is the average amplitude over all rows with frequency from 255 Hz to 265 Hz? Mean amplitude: 1.30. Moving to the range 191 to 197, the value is 1.74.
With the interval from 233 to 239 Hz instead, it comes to 1.71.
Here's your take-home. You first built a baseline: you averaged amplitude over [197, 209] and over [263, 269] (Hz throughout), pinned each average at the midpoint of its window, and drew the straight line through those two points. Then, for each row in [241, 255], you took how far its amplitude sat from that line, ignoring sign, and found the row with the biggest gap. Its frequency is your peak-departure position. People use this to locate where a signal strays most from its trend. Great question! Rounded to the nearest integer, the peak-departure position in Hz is 244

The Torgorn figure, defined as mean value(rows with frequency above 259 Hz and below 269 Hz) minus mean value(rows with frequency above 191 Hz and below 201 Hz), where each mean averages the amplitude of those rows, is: -0.60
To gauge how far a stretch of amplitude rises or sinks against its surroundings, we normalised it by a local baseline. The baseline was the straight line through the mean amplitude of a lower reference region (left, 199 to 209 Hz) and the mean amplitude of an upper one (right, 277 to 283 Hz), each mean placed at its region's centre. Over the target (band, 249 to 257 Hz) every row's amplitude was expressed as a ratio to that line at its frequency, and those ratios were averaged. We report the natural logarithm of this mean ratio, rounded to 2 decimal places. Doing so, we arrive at 0.12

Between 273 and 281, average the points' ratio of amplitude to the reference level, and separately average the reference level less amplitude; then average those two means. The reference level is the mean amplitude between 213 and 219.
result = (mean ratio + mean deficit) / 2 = 0.539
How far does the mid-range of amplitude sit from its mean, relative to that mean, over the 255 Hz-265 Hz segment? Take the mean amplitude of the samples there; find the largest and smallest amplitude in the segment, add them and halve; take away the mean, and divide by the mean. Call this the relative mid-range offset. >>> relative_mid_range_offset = 0.027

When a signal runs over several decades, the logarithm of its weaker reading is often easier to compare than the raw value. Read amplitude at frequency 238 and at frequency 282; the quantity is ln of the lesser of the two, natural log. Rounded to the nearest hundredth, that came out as 0.26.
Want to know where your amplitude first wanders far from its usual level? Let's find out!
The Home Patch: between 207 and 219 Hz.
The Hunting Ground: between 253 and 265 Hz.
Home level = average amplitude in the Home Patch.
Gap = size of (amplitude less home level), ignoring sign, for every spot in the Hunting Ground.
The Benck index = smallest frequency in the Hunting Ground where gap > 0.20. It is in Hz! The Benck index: 260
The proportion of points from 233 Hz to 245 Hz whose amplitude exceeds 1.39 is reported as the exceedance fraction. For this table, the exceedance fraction 1.00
